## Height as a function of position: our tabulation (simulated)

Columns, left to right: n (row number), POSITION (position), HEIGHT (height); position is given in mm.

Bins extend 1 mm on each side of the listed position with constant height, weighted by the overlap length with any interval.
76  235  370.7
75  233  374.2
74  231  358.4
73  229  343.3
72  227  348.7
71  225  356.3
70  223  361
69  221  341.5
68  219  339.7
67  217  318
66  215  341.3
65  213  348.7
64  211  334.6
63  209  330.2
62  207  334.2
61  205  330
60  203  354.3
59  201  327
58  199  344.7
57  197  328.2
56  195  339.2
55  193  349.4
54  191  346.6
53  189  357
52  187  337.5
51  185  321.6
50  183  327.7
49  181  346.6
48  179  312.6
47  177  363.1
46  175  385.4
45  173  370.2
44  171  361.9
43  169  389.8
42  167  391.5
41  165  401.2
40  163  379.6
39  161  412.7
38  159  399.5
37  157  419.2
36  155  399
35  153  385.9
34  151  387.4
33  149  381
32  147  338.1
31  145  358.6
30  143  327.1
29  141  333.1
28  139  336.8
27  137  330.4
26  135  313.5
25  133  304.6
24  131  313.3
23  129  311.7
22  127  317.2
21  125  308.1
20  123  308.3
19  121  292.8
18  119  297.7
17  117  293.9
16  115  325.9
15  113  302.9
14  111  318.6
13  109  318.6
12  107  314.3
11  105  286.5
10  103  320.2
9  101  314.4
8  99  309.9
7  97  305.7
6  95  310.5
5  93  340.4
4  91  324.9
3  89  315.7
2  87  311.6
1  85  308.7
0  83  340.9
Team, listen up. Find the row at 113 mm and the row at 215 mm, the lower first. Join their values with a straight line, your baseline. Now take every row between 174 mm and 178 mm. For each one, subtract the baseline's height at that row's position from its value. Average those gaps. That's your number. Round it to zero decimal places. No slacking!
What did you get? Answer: 48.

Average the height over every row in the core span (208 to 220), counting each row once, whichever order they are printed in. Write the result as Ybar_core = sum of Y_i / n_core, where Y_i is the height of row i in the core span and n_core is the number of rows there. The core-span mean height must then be 335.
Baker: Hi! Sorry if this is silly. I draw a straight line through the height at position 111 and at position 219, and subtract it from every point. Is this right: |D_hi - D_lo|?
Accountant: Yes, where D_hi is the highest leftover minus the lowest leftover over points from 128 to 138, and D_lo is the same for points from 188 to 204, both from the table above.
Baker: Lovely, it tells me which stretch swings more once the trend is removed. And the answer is 7.3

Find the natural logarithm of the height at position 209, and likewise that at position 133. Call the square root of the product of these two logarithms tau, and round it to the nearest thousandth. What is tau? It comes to 5.759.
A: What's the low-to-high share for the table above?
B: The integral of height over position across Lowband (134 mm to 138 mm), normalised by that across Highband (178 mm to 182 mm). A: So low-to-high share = 0.98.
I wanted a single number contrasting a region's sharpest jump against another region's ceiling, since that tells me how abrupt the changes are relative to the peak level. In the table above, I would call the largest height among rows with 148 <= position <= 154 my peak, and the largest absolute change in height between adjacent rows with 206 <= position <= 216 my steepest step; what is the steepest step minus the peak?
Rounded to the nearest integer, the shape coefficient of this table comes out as -373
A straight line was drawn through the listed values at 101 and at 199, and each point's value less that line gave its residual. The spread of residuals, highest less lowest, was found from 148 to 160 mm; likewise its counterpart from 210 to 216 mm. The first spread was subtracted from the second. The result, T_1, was -22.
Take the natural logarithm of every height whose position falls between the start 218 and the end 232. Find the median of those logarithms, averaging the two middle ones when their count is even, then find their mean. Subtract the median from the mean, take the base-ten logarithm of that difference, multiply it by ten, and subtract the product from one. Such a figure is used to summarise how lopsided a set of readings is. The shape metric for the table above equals 26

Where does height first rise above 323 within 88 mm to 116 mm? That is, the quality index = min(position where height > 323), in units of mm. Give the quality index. 91 mm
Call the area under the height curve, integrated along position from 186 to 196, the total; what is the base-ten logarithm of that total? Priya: 3.54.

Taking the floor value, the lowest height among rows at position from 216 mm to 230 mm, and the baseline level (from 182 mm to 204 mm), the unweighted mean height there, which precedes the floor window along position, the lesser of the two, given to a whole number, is 318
